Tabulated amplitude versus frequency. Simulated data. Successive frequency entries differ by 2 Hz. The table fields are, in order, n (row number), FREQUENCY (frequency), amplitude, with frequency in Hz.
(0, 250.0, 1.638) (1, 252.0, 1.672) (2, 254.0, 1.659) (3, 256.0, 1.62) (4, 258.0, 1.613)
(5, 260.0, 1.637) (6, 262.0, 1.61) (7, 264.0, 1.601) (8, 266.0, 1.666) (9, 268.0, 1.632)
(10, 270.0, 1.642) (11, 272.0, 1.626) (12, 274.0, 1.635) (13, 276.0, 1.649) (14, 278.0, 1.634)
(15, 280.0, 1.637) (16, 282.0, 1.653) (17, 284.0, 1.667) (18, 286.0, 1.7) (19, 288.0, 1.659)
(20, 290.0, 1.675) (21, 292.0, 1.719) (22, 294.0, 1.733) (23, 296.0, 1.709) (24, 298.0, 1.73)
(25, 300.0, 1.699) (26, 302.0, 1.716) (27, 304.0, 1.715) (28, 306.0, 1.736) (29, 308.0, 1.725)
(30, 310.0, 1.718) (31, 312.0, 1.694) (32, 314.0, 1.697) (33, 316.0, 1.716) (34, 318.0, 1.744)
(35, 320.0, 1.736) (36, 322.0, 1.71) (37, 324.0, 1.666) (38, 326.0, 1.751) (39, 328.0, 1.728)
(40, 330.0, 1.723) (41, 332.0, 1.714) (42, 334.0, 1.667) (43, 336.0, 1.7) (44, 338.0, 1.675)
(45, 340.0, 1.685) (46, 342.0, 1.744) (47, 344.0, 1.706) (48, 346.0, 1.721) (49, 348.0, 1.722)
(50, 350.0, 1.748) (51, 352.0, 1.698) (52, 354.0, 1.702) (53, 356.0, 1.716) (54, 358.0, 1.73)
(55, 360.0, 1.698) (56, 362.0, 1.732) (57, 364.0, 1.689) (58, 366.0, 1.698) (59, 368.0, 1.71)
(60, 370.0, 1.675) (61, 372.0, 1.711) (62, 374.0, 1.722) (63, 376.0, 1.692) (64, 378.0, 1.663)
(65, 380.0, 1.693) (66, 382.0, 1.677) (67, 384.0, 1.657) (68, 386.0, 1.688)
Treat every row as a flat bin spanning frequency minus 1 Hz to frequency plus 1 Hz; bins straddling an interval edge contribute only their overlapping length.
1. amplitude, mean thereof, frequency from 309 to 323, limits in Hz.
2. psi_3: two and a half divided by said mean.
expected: 1.46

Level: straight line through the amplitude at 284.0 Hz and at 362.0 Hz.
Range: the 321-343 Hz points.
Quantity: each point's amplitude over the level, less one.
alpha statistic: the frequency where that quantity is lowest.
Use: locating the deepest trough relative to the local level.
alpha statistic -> 334.0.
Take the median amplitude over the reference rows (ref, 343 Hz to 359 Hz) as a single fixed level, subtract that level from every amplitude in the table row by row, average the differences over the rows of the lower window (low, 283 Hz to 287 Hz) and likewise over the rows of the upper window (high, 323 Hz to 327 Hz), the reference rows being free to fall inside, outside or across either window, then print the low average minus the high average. -0.025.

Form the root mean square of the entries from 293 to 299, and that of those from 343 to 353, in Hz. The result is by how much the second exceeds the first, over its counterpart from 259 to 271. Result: 0.00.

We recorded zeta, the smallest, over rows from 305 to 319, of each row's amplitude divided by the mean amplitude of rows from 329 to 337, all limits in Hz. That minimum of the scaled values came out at 0.996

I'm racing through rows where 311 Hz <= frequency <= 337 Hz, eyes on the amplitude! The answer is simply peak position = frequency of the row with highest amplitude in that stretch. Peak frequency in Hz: 326.0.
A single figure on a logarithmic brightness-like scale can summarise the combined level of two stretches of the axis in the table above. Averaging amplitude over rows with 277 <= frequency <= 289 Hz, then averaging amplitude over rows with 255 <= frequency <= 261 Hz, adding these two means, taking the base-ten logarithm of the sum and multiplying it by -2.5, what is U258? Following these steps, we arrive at -1.290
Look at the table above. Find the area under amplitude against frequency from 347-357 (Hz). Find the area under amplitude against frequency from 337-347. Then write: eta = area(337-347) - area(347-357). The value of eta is -0.11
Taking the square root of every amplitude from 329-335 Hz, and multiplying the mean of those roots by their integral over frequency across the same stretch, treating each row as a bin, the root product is 10.21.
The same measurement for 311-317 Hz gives 10.21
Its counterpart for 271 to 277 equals 9.82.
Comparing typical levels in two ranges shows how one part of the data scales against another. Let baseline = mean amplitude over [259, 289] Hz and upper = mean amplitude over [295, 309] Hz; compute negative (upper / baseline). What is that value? -1.05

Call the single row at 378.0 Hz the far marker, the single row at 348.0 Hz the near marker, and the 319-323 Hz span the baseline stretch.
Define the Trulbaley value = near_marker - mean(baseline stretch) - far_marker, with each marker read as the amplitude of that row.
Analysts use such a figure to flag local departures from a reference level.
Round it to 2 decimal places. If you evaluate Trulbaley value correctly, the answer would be -1.66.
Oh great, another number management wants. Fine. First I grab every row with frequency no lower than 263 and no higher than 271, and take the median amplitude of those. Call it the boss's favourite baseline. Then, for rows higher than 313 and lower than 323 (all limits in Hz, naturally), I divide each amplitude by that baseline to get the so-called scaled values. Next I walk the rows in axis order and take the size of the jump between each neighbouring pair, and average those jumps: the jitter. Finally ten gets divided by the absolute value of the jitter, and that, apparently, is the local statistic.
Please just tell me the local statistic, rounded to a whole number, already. 808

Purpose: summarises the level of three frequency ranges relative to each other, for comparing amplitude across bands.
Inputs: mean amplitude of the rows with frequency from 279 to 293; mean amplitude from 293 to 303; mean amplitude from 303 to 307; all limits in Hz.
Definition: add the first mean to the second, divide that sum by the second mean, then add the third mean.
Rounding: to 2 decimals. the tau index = 3.70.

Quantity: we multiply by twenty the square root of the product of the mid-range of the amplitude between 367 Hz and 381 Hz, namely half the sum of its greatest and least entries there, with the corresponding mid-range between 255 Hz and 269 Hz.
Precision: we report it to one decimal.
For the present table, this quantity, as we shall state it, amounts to 33.3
